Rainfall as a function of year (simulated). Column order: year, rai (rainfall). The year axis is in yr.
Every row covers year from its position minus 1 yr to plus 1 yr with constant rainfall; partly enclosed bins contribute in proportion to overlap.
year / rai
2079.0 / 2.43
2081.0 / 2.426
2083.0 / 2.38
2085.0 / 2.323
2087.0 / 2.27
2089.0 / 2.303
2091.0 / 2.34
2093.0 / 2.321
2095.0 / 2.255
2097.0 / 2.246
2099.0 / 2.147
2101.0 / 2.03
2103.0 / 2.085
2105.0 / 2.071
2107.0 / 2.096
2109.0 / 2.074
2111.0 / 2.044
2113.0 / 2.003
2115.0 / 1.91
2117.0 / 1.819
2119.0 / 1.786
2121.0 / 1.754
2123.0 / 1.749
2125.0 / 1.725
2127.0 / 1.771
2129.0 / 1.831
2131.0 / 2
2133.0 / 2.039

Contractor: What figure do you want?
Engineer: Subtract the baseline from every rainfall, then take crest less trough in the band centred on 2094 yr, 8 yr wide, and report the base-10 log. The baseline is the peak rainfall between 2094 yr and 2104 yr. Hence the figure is -1.0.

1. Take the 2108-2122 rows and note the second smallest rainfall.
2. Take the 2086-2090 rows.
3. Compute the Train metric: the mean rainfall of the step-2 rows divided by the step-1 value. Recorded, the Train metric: 1.28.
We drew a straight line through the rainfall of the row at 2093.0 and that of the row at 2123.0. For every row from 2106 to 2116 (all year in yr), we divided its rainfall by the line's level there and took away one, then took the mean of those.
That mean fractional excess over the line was 0.024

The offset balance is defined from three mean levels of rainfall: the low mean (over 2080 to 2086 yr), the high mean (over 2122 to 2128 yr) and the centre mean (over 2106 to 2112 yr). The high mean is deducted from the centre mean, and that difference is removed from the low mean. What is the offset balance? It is 2.05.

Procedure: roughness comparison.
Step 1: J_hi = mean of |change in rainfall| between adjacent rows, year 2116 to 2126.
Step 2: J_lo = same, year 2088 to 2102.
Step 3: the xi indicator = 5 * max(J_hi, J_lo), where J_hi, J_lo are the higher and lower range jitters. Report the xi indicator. 0.29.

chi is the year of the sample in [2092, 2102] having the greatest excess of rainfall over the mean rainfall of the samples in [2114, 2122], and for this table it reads 2093.0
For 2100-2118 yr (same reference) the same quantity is 2107.0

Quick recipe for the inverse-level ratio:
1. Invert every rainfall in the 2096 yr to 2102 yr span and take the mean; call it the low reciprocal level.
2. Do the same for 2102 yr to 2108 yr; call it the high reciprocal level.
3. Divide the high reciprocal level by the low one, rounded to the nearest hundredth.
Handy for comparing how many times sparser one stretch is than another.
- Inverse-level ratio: 1.03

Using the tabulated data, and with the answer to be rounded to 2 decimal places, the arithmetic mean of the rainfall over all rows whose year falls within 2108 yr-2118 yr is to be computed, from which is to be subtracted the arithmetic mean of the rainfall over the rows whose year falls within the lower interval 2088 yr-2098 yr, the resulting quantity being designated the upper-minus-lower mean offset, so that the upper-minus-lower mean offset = -0.32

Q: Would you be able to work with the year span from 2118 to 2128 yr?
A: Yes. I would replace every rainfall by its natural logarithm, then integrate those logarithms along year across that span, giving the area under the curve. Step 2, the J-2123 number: 5.6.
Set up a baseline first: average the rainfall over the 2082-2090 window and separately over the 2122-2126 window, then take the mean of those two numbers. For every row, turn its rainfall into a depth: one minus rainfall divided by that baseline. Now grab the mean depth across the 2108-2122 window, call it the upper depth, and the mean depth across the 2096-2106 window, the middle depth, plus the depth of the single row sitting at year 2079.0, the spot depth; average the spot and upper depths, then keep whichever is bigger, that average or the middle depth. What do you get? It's -0.043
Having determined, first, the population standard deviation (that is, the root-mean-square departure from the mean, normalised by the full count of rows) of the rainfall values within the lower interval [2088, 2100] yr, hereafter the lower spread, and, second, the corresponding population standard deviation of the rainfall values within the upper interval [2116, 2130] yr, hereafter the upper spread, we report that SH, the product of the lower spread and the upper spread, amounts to 0.0023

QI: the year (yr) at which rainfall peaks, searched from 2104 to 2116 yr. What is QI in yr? 2107.0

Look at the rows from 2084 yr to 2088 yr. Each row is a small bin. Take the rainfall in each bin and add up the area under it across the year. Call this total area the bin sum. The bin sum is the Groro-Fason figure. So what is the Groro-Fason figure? 9.2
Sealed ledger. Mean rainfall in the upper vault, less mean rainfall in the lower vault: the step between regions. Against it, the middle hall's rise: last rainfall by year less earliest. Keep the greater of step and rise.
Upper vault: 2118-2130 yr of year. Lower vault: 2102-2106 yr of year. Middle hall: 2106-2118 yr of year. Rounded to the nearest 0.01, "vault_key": -0.28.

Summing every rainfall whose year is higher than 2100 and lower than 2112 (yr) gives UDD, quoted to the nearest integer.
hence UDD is 12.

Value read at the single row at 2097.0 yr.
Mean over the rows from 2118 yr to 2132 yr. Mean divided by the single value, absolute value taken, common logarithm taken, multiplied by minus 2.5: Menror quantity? 0.24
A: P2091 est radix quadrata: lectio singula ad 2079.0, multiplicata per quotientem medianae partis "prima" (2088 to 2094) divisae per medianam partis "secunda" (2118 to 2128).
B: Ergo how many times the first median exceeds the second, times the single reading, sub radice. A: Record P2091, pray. 1.79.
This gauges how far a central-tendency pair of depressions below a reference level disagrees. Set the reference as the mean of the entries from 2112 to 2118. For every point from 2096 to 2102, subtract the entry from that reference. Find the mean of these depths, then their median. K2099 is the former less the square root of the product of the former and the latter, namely -0.46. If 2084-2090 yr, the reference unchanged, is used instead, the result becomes -0.78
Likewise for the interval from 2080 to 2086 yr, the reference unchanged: -0.93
